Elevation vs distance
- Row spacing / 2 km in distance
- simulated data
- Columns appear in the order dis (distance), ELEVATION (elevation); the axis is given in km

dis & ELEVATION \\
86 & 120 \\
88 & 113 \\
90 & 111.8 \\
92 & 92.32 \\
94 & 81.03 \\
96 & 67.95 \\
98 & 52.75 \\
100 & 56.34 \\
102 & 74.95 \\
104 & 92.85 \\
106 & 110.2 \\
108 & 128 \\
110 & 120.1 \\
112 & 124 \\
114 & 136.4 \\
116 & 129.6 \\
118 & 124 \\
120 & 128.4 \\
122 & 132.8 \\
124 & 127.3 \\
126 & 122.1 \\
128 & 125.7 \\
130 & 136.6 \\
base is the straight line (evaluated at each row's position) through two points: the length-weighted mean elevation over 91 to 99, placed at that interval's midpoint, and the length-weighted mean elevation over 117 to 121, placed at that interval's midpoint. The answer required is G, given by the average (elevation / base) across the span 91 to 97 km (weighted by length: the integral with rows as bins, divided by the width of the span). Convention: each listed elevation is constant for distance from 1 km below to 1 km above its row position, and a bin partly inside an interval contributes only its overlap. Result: 1.14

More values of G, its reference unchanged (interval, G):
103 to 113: 1.13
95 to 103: 0.77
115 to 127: 0.98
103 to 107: 1.06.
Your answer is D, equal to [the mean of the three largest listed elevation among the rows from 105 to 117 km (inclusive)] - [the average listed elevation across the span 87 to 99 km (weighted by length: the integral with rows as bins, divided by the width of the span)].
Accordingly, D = 45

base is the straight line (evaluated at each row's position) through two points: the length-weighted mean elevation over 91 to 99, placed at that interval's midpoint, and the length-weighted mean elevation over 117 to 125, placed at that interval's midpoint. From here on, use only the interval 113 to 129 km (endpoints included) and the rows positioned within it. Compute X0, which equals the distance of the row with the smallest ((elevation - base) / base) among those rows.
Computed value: 128 km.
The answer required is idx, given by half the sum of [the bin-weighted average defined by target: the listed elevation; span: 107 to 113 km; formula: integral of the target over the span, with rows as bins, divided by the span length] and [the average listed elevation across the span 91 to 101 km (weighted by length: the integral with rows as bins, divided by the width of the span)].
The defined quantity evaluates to 97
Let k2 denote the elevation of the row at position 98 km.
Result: 52.75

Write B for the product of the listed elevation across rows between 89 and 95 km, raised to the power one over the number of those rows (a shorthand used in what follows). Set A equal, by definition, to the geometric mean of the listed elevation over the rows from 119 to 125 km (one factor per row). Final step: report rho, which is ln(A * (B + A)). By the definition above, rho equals 10.27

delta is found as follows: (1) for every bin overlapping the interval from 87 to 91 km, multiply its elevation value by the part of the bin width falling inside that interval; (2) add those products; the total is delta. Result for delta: 450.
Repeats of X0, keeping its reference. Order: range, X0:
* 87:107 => 98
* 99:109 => 100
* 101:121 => 102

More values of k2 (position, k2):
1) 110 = 120.1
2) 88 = 113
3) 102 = 74.95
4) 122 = 132.8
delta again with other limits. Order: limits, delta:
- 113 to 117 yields 532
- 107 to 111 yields 496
